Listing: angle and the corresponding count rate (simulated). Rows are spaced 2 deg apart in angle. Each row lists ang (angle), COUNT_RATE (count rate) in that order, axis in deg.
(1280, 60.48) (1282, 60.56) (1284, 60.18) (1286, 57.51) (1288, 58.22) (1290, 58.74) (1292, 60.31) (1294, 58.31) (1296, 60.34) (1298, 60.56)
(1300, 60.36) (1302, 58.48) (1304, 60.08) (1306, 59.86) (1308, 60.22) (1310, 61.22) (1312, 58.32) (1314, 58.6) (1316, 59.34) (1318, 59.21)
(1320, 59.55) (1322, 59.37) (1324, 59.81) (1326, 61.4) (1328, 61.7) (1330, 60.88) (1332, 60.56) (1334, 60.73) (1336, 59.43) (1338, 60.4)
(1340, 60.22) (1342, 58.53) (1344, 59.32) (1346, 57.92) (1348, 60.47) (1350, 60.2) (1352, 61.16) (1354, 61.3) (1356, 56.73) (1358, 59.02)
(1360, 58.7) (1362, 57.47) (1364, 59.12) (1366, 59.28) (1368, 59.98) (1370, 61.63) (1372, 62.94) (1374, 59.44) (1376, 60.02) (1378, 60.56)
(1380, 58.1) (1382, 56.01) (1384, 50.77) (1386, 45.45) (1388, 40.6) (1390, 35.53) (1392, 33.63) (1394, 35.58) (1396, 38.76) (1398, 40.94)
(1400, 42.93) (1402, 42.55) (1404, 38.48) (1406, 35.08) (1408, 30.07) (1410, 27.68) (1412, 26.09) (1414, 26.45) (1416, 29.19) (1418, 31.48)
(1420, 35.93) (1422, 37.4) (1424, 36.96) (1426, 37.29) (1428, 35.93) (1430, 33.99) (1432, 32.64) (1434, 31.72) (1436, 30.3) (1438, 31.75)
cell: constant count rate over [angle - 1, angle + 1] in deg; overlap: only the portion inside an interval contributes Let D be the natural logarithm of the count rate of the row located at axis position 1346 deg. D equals 4.059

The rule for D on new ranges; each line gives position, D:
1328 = 4.122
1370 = 4.121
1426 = 3.619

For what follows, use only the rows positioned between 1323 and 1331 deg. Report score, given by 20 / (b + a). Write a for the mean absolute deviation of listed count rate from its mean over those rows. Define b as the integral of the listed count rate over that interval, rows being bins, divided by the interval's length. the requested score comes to 0.325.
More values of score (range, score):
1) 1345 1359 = 0.328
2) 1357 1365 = 0.338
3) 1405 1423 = 0.579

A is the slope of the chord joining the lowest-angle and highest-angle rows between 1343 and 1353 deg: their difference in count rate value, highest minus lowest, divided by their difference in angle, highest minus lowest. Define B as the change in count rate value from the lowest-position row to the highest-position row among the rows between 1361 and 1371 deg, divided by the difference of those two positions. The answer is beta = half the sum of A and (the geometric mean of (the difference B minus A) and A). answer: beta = 0.24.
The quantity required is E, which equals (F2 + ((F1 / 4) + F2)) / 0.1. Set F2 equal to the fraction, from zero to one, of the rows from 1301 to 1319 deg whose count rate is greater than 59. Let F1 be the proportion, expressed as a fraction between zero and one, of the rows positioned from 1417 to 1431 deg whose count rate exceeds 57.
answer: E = 13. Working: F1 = 0.0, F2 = 0.67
